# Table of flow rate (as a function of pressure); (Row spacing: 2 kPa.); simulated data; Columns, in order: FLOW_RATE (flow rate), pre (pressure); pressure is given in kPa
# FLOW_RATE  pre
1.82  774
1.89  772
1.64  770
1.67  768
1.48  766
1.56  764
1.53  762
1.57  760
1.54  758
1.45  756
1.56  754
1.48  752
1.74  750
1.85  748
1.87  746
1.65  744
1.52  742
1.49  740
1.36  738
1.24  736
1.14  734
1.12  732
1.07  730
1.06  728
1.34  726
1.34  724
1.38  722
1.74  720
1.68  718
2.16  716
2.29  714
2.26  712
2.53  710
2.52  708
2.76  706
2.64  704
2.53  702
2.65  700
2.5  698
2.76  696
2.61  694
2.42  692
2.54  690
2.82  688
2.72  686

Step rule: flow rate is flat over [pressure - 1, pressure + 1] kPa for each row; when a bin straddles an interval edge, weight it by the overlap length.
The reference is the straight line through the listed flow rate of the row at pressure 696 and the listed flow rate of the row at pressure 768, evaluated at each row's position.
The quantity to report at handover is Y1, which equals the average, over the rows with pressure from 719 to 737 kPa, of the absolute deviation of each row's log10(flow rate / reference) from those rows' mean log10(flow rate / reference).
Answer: 0.044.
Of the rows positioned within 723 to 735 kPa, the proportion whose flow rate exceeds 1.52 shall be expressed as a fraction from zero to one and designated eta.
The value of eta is 0.00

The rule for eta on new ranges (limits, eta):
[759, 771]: 0.83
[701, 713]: 1.00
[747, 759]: 0.67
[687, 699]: 1.00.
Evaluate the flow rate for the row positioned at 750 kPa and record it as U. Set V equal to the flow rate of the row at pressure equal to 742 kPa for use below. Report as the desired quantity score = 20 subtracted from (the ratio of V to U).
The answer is -19.1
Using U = 1.74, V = 1.52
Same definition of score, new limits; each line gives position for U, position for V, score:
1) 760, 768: -18.9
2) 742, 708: -18.3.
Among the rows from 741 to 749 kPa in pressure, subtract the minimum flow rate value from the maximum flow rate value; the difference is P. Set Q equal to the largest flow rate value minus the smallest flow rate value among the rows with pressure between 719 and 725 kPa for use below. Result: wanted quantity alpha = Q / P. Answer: 1.1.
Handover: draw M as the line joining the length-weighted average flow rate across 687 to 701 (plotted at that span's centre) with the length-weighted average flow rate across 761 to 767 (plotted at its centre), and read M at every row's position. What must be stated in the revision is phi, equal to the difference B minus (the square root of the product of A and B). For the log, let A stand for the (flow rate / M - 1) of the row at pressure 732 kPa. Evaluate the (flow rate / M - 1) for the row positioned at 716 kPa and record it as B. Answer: -0.2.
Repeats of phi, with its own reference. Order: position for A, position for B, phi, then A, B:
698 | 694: 0.0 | -0.02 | 0.00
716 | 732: -0.6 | -0.05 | -0.45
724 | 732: -0.9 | -0.38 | -0.45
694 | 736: -0.4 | 0.00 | -0.37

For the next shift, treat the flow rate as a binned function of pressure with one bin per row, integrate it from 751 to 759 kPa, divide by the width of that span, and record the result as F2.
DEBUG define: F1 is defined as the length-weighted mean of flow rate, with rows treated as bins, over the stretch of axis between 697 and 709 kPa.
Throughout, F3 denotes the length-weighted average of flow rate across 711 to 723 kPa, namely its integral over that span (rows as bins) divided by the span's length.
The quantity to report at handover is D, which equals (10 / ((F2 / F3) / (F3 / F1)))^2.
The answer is 88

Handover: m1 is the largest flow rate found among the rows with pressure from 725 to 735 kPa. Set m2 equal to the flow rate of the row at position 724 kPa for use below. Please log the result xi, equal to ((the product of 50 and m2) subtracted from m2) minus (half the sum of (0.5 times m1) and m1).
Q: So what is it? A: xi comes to -67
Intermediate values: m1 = 1.34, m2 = 1.34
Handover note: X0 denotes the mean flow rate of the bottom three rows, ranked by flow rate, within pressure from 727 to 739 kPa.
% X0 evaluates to 1.08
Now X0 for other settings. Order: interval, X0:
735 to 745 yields 1.36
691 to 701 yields 2.51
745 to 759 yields 1.49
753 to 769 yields 1.49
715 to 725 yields 1.47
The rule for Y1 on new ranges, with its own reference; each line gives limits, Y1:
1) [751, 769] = 0.024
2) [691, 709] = 0.020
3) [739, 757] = 0.035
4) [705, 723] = 0.070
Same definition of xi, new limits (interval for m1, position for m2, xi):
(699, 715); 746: -94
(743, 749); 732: -56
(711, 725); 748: -92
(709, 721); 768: -84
